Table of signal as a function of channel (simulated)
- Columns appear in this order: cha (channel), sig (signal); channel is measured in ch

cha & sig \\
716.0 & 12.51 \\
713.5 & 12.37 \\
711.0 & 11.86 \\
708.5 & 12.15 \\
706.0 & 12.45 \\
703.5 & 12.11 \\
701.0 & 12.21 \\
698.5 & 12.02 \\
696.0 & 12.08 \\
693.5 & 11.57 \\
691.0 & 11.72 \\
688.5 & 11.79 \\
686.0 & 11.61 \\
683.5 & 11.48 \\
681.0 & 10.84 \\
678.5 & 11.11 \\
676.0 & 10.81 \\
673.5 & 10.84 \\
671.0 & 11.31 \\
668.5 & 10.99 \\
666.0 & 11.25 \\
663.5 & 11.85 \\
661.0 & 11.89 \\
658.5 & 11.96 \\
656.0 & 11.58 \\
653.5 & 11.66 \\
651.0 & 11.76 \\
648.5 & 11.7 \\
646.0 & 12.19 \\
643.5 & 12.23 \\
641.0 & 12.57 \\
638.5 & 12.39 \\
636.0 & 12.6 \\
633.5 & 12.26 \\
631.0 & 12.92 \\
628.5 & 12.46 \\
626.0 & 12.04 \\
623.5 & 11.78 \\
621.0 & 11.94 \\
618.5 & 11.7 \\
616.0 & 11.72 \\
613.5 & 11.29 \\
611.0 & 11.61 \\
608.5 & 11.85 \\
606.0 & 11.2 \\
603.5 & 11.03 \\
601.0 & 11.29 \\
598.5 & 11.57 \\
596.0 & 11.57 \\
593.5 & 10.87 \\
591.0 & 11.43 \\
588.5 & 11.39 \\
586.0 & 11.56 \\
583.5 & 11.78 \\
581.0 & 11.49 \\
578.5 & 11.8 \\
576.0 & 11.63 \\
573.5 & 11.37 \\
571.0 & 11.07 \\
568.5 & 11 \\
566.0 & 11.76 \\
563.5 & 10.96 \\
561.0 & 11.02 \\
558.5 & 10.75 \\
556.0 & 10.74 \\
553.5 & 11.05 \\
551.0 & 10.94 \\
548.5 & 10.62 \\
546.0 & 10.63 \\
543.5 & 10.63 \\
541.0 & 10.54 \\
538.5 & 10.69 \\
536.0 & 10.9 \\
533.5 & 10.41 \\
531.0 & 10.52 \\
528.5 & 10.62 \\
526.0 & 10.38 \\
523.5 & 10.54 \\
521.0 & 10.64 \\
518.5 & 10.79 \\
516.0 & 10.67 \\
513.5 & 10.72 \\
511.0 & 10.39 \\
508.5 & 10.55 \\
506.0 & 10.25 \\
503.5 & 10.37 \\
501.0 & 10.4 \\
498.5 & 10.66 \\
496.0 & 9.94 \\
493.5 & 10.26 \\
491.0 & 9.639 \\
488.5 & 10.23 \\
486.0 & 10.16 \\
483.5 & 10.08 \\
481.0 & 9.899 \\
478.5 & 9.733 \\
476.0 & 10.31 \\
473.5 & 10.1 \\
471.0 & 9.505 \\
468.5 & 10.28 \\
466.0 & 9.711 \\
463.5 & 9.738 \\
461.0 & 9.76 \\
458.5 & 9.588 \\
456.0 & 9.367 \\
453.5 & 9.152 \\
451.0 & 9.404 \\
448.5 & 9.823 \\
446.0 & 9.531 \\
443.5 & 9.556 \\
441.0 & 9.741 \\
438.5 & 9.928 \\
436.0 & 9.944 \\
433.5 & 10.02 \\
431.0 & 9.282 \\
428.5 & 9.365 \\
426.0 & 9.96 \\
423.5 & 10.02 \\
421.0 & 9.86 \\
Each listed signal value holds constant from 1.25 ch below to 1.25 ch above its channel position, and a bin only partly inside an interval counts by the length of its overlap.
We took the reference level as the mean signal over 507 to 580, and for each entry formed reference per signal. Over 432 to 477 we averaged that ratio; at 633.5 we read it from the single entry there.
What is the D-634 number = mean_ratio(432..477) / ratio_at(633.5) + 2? 3.26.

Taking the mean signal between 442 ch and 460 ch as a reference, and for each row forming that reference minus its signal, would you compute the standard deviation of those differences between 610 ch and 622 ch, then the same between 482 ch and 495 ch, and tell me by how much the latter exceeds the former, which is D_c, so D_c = 0.02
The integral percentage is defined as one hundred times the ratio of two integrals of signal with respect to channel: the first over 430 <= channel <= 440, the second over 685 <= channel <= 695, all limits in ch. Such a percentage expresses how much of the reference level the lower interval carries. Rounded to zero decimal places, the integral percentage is 84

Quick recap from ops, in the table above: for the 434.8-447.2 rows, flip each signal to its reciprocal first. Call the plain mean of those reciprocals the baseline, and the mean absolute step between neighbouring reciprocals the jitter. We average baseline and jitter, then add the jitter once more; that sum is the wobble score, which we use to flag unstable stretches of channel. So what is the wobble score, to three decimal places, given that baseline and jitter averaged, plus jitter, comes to 0.053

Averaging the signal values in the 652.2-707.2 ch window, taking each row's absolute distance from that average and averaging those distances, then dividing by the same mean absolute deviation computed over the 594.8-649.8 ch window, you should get 0.92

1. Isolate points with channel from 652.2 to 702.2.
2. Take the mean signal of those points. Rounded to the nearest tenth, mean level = 11.5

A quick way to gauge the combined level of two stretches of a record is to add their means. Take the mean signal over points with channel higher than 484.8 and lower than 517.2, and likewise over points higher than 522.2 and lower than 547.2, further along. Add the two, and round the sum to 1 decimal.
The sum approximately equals 20.9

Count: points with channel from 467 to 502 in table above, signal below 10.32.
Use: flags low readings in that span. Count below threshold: 12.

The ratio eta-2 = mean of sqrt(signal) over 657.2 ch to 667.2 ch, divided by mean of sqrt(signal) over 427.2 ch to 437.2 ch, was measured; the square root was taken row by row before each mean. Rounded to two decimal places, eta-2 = 1.10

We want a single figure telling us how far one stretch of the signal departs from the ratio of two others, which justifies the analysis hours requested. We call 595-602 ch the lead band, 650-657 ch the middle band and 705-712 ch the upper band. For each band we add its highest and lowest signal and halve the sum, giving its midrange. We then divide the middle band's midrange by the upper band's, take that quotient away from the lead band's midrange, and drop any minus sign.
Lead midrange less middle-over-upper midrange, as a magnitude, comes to 10.5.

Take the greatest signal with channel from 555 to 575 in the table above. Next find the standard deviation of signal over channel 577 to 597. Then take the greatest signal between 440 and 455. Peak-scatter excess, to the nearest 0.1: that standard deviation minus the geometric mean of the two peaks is -10.5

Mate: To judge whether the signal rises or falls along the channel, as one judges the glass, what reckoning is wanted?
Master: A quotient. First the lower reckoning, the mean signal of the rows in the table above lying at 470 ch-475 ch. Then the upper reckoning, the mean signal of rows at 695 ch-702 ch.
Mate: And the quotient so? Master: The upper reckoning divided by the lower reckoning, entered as 1.23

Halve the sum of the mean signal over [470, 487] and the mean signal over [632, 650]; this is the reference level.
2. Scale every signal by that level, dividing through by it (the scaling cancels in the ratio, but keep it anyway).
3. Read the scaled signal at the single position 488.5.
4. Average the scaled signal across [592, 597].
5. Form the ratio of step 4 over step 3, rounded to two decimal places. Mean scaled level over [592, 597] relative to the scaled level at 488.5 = 1.10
